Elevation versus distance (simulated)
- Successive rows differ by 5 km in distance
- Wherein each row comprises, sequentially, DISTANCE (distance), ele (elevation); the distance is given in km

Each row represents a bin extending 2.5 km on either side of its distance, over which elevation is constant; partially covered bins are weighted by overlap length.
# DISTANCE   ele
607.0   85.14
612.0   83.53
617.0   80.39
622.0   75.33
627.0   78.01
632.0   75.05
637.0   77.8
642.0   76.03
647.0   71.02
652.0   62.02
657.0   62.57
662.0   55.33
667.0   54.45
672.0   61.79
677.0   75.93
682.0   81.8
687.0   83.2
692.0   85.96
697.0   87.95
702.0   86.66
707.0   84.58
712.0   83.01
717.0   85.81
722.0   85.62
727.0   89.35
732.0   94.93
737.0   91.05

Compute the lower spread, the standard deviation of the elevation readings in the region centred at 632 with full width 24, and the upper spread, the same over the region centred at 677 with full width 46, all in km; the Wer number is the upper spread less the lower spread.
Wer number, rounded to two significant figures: 12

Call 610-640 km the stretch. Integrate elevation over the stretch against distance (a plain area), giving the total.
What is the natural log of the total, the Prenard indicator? 7.76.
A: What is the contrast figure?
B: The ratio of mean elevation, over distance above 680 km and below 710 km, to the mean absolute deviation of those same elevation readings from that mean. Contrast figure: 46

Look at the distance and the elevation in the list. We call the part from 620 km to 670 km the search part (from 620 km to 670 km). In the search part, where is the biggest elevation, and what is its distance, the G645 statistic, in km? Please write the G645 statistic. 627.0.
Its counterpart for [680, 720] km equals 697.0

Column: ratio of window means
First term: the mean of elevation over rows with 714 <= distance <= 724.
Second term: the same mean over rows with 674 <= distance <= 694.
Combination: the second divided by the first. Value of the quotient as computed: 0.95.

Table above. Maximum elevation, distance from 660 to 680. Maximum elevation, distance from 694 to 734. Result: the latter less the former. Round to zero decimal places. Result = 19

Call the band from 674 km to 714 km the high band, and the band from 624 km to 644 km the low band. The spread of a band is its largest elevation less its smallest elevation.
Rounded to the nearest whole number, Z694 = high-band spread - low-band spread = 9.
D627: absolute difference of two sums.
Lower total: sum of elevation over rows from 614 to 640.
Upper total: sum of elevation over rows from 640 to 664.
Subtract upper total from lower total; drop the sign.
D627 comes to 60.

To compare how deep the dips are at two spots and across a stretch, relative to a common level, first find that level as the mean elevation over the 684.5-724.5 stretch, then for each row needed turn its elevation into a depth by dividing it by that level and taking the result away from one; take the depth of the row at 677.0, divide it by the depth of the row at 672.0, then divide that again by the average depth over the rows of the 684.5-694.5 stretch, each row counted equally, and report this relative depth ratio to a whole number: 44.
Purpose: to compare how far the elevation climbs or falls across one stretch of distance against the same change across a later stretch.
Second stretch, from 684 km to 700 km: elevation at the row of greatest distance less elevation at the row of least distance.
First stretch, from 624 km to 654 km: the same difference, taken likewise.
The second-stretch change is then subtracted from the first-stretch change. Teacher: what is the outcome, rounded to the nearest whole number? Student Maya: -21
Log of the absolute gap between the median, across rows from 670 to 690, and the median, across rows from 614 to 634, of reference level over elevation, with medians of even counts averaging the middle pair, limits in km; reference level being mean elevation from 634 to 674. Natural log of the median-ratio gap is -3.8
